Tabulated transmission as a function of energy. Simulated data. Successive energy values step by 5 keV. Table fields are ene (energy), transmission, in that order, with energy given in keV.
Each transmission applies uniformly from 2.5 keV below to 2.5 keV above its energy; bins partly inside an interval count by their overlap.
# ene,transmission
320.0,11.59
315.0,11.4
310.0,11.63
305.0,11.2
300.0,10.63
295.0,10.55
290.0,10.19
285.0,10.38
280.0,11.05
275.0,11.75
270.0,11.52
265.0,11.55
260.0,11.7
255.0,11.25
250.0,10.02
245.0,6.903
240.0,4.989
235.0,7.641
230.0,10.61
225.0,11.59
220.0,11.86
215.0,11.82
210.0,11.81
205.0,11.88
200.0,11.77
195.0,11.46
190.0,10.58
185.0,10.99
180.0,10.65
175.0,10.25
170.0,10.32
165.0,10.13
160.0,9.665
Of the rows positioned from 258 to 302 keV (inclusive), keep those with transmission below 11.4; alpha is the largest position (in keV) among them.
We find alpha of 300.0 keV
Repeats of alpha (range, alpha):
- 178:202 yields 190.0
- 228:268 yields 255.0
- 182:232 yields 230.0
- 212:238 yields 235.0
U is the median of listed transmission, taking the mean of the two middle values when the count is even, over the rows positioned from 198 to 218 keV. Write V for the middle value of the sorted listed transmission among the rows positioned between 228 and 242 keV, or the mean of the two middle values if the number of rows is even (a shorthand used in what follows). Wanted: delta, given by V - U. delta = -4.2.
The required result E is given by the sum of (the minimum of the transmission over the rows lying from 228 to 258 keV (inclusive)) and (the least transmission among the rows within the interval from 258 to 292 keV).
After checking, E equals 15.2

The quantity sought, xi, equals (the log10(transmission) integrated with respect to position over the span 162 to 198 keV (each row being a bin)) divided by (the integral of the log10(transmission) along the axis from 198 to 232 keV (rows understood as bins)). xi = 1.02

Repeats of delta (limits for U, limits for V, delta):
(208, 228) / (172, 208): -0.8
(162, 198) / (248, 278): 1.0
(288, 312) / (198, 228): 1.2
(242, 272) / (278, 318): -0.5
